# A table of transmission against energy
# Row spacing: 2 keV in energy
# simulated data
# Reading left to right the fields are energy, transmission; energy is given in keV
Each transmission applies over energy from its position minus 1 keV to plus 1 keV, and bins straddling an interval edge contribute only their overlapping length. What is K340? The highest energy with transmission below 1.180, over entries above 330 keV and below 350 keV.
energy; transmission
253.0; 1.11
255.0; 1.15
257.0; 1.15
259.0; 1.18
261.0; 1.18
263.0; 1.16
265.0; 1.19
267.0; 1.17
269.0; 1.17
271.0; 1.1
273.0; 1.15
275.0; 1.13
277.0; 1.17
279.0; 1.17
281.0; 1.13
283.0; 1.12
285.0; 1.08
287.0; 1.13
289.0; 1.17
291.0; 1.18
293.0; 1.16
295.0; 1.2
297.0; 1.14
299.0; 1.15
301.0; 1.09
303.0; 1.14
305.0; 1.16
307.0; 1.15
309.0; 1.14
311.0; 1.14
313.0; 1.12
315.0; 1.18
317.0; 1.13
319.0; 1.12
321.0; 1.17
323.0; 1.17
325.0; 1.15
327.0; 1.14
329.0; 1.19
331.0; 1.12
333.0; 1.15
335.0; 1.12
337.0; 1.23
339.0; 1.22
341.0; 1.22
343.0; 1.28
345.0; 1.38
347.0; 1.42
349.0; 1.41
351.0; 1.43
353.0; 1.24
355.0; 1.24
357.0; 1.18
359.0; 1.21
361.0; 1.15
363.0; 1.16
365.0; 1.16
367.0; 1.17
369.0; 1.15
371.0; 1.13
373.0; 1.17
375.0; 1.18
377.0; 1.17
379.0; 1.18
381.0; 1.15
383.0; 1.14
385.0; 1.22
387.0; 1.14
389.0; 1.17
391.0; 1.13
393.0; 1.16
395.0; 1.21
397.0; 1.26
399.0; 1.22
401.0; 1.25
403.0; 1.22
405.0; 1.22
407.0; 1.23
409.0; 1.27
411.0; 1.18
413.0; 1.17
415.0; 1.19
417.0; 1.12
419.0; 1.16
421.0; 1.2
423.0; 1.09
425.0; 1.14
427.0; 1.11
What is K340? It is 335.0 keV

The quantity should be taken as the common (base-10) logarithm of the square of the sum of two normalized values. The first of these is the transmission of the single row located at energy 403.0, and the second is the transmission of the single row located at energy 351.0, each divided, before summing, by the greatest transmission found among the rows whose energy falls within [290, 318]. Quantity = 0.688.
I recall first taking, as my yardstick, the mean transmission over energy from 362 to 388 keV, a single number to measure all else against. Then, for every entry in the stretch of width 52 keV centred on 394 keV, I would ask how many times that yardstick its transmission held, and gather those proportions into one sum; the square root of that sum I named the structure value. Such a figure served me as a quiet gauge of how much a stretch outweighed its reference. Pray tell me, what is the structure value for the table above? 5.15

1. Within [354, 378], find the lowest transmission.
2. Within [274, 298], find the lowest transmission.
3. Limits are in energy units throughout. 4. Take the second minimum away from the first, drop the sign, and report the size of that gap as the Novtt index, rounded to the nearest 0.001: 0.050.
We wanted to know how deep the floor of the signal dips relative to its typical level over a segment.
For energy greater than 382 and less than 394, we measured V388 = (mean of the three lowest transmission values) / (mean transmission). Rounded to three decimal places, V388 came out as 0.980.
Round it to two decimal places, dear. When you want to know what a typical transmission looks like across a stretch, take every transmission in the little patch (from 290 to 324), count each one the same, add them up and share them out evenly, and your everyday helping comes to 1.15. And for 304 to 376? 1.20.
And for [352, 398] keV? 1.18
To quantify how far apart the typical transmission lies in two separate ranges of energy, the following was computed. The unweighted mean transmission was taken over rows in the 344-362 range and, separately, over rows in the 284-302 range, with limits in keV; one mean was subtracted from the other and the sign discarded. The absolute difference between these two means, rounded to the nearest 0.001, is 0.151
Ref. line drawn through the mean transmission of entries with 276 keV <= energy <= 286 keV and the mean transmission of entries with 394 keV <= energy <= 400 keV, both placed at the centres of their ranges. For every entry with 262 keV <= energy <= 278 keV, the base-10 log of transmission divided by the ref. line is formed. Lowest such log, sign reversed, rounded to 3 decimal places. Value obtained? 0.010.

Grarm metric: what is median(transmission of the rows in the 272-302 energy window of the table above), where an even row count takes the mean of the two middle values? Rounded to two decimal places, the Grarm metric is 1.15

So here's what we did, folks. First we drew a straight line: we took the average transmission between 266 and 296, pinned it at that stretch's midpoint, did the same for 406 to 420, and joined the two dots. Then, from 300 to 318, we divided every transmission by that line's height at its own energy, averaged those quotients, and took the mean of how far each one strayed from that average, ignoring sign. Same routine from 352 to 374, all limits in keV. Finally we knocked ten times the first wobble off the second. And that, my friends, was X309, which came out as -0.12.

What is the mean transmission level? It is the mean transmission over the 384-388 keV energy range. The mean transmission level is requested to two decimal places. 1.18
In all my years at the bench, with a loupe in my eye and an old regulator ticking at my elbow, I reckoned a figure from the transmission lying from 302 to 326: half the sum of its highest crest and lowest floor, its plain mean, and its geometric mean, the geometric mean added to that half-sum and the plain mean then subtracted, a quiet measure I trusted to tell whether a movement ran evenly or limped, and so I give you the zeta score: 1.15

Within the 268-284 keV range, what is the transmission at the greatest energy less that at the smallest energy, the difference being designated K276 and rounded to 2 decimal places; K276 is -0.05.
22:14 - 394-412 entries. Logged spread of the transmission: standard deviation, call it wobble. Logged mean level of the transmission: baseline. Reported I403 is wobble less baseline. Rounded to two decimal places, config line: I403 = -1.20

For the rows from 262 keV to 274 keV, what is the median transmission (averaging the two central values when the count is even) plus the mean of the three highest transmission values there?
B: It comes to 2.34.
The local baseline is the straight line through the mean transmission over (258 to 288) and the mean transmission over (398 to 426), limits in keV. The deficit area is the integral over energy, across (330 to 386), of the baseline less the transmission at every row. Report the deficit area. -2.2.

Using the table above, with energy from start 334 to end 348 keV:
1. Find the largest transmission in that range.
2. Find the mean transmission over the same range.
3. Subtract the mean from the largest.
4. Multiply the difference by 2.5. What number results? 0.38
